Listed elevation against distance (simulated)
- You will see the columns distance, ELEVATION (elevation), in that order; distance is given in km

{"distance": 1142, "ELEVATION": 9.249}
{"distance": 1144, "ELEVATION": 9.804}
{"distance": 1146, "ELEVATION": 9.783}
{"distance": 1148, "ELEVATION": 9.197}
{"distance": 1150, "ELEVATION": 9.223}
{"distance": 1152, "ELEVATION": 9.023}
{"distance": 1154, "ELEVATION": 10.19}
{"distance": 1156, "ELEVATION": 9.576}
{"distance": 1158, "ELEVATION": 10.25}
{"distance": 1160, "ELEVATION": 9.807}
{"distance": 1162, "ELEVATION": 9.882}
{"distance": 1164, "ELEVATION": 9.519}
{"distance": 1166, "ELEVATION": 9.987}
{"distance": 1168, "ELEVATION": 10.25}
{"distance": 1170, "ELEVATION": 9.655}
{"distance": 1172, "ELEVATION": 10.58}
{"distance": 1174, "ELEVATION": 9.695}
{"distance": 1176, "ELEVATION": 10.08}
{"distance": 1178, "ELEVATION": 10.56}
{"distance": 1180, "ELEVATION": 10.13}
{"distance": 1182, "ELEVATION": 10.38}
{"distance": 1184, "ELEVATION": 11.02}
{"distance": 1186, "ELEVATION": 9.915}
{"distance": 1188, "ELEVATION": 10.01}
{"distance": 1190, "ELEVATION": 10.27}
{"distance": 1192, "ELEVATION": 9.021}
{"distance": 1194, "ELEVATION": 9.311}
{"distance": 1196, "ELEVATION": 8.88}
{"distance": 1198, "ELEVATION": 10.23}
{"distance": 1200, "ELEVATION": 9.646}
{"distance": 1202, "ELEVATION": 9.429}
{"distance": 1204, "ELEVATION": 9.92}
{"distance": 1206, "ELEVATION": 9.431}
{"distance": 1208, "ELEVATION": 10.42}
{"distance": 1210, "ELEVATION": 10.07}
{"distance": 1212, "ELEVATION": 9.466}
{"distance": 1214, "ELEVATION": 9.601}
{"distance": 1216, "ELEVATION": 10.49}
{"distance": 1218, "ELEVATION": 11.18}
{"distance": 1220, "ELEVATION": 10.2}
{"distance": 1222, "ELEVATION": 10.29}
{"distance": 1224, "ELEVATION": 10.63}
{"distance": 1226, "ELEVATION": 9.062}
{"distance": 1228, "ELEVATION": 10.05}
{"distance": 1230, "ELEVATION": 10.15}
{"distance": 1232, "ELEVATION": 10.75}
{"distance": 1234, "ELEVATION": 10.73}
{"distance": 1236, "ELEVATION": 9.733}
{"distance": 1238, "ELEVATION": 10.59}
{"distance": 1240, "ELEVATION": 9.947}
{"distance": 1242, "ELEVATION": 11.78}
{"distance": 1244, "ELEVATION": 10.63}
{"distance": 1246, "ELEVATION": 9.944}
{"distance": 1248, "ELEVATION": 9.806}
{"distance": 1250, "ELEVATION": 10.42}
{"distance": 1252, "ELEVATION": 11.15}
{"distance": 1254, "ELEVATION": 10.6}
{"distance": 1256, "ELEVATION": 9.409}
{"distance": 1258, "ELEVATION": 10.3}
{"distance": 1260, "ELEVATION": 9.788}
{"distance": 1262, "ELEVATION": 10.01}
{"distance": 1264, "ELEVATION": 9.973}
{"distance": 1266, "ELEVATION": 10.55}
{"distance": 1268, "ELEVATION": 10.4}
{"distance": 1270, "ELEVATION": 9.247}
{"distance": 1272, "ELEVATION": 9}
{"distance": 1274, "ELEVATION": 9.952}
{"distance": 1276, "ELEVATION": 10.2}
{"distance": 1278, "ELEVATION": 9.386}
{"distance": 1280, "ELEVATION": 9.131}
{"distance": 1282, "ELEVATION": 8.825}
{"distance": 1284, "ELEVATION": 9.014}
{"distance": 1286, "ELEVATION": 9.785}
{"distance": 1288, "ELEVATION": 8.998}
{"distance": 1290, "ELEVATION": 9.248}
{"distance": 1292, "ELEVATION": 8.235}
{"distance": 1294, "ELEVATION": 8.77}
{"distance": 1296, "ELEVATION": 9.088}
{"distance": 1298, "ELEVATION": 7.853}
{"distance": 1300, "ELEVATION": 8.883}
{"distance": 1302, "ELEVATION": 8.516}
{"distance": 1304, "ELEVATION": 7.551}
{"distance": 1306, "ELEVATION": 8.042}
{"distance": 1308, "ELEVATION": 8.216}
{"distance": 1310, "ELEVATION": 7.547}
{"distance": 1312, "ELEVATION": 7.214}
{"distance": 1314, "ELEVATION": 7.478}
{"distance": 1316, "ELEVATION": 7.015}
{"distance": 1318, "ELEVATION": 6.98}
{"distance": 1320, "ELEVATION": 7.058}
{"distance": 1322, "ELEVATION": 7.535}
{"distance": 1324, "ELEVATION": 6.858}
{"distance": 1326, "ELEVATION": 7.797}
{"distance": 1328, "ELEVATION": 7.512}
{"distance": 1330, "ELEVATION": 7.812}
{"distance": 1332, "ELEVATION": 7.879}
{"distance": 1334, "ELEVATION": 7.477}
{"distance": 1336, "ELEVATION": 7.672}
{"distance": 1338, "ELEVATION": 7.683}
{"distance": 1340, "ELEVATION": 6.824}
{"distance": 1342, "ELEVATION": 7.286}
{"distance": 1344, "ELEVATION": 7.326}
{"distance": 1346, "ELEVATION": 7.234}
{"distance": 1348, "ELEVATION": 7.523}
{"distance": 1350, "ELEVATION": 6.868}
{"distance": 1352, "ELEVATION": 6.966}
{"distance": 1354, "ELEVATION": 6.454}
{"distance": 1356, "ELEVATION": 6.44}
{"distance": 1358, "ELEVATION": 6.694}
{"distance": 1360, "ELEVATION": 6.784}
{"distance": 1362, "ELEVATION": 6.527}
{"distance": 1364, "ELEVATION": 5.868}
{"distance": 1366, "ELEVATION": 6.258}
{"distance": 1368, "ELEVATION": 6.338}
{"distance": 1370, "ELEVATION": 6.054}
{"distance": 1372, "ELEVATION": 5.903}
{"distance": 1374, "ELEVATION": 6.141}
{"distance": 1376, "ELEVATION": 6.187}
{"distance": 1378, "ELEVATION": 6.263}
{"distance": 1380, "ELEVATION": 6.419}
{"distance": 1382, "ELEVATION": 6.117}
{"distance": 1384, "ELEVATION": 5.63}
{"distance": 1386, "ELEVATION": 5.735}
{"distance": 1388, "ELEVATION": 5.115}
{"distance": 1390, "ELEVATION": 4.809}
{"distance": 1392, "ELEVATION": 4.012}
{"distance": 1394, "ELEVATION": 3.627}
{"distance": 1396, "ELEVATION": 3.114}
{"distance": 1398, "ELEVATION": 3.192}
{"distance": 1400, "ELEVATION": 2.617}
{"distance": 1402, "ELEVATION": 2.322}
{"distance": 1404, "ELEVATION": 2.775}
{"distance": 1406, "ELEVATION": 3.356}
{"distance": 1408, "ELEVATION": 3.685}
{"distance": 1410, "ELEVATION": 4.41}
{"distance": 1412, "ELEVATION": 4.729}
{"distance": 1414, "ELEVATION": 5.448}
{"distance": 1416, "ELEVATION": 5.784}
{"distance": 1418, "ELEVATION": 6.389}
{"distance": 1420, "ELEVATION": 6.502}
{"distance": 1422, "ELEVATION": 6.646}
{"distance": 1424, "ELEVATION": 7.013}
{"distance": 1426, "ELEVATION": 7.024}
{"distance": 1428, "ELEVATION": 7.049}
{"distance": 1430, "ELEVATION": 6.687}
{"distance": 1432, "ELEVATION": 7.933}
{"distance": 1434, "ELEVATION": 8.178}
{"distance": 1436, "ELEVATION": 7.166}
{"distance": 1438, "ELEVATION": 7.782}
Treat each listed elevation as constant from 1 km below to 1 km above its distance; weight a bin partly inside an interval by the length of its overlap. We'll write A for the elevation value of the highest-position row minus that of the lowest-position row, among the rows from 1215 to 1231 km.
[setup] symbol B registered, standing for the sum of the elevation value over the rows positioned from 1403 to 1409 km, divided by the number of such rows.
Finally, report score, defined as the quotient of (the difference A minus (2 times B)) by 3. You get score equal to -2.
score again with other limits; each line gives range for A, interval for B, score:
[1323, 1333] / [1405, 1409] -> -2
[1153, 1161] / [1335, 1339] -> -5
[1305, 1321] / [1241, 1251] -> -7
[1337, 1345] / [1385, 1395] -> -3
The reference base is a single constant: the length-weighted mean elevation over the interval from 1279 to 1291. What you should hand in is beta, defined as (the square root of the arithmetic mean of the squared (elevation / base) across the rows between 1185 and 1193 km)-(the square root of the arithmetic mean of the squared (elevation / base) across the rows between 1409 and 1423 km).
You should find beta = 0.4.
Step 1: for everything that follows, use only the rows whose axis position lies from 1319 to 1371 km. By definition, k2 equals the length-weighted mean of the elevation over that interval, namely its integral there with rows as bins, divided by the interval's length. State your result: 7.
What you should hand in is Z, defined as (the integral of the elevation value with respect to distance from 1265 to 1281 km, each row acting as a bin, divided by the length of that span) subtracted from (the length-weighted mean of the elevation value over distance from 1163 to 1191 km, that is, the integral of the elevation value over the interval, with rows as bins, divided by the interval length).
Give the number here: 0.4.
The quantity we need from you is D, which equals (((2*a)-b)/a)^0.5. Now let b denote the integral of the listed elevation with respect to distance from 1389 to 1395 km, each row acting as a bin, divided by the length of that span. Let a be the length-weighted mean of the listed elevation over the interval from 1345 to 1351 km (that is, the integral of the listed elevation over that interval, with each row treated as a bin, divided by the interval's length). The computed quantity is 1.19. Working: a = 7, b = 4.1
